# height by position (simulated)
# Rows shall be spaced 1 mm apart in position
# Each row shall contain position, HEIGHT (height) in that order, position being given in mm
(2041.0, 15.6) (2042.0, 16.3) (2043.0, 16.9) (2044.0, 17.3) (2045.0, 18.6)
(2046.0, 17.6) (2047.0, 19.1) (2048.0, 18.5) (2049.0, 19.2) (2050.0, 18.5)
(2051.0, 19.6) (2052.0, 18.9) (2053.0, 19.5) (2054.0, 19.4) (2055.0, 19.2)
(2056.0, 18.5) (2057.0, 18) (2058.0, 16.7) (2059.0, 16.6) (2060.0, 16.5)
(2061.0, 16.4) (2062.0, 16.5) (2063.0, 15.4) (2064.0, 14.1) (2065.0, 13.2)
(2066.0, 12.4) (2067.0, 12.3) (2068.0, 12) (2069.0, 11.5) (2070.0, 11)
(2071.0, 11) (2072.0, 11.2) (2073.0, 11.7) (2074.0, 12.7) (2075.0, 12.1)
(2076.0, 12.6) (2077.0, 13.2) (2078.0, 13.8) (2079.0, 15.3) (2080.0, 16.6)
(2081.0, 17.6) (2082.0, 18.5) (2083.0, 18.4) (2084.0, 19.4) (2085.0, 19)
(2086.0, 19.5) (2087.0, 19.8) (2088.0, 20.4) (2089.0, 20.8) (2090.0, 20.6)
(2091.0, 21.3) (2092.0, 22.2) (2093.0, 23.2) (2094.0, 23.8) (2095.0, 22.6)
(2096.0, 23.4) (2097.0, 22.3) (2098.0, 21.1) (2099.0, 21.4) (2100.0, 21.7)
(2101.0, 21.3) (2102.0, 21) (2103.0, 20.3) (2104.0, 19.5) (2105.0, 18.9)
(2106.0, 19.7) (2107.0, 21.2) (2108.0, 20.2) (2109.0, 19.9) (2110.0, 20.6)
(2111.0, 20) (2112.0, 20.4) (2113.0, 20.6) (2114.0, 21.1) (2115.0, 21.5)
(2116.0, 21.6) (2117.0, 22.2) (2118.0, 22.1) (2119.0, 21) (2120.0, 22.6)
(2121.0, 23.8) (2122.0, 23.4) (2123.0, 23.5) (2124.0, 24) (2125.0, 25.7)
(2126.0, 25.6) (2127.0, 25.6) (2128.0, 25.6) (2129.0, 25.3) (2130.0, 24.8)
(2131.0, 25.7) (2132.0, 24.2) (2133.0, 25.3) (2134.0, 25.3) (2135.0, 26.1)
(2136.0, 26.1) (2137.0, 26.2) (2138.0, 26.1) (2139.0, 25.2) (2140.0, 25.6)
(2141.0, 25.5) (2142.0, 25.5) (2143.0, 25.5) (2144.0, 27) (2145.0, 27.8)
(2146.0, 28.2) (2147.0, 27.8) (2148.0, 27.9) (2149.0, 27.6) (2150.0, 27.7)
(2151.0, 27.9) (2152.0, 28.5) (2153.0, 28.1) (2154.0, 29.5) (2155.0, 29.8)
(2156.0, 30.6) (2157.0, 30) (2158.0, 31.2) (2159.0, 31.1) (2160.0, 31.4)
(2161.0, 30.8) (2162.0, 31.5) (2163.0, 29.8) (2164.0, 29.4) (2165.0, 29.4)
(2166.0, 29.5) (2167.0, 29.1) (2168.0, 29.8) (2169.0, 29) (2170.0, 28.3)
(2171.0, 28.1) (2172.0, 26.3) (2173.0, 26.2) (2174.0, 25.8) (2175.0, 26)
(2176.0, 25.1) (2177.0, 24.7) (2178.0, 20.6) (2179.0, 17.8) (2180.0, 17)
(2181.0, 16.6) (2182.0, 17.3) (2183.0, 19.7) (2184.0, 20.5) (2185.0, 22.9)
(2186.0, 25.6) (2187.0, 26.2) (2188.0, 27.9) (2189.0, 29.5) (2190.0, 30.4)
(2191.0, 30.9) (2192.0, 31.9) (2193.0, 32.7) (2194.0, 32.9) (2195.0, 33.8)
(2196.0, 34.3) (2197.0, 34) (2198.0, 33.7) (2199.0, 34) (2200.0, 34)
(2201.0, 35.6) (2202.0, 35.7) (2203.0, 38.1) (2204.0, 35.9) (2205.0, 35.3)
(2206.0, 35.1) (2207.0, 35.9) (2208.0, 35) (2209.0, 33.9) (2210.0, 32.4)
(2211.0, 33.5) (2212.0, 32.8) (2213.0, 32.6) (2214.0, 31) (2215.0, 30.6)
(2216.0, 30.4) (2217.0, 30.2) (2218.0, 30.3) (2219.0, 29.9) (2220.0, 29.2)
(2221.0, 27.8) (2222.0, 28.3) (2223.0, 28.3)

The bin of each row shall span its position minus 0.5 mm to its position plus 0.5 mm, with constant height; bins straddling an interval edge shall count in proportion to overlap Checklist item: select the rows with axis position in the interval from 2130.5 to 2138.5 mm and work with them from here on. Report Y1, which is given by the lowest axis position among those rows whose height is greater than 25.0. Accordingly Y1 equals 2131.0 mm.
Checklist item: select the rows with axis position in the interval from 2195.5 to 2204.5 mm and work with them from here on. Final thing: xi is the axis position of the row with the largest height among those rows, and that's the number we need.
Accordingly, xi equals 2203.0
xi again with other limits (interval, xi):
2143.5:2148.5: 2146.0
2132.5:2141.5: 2137.0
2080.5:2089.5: 2089.0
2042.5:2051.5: 2051.0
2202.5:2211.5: 2203.0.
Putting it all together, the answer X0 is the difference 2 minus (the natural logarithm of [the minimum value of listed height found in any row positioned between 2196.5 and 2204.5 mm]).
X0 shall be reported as -1.52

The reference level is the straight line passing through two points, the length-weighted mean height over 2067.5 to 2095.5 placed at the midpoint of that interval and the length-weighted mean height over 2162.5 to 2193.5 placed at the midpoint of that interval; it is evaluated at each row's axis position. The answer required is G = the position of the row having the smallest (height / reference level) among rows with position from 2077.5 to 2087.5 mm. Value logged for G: 2078.0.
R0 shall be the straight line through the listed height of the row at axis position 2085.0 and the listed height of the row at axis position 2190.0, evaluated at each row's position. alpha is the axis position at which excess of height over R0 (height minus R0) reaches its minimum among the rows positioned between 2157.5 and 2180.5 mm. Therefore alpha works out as 2180.0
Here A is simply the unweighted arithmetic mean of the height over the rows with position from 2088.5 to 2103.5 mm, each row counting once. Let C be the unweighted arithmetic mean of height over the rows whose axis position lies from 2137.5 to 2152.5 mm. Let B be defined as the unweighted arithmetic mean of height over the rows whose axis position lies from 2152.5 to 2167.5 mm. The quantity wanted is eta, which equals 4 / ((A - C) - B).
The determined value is -0.11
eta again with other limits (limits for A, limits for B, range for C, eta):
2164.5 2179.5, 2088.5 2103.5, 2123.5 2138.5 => -0.19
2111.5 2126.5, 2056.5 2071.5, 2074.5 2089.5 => -0.46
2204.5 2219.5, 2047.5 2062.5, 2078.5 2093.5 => -0.79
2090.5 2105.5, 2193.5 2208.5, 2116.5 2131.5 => -0.11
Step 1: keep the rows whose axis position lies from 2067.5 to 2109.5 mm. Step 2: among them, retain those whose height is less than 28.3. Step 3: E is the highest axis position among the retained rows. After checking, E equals 2109.0 mm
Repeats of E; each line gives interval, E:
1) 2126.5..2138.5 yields 2138.0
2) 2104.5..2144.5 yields 2144.0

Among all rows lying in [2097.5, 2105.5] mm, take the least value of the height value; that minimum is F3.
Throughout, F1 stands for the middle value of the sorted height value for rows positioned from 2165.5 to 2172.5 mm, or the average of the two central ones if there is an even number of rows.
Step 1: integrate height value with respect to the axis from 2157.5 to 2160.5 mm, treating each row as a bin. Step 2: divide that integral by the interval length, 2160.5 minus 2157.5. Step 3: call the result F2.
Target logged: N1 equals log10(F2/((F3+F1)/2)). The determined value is 0.12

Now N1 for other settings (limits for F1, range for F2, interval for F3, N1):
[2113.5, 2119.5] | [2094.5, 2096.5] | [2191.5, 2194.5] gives -0.07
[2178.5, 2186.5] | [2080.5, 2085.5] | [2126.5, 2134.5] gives -0.06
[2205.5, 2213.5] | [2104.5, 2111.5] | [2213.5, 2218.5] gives -0.20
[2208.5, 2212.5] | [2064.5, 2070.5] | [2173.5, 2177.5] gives -0.38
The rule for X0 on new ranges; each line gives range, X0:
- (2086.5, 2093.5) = -0.99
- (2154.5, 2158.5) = -1.39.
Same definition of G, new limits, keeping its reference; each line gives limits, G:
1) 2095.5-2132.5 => 2105.0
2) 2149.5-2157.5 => 2150.0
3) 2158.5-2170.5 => 2170.0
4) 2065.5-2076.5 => 2071.0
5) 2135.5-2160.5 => 2143.0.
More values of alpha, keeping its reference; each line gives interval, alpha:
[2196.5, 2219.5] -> 2219.0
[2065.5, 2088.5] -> 2071.0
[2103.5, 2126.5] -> 2105.0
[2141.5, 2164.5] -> 2143.0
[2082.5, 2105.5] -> 2105.0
